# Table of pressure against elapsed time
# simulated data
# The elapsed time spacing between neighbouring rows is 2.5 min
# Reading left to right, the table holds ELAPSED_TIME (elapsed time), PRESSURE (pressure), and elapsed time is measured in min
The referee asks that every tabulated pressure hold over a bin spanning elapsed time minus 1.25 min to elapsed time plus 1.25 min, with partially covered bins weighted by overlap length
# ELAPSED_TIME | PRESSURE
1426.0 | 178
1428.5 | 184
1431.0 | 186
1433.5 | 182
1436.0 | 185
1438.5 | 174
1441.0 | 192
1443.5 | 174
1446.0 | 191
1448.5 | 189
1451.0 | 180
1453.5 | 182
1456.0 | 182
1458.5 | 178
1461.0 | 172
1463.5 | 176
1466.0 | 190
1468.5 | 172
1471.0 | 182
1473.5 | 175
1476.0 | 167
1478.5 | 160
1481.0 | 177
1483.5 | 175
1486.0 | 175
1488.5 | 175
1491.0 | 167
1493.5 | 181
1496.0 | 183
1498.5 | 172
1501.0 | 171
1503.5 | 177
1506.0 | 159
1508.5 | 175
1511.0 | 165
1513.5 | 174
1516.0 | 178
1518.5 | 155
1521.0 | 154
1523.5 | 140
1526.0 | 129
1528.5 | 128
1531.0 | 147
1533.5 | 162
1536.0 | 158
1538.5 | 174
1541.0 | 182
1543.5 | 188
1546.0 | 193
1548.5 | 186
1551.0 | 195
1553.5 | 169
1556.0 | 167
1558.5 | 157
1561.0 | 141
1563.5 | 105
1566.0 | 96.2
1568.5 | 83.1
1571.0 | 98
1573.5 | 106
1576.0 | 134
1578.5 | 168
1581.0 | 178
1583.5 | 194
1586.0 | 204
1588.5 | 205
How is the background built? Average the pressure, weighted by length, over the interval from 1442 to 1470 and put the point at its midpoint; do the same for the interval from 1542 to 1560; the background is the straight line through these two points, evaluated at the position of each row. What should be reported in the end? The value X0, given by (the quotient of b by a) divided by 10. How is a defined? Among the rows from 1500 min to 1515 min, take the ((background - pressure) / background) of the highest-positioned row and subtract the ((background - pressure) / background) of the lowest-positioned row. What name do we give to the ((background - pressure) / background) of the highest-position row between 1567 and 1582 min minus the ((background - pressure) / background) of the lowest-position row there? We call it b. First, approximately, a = -0.02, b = -0.53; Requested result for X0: 2.96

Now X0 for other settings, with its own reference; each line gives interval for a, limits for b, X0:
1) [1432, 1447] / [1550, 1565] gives -0.98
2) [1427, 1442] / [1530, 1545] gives 0.51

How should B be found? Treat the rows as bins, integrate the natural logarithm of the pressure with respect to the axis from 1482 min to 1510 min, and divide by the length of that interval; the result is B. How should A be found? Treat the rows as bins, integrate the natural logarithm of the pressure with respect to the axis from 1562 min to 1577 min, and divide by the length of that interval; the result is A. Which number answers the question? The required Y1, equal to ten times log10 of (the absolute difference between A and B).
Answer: -3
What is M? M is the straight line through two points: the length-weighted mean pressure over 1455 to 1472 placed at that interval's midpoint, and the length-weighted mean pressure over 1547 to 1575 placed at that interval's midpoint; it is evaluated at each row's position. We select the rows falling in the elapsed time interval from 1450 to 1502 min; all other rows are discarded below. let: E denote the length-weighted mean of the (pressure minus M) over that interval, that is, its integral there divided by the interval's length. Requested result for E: 2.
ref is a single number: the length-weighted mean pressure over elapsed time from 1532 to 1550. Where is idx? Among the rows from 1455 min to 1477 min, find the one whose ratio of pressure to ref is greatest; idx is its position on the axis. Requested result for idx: 1466.0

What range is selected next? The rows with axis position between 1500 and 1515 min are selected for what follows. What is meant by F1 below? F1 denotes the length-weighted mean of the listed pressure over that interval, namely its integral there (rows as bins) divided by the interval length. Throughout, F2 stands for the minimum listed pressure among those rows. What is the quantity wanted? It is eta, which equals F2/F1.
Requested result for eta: 0.93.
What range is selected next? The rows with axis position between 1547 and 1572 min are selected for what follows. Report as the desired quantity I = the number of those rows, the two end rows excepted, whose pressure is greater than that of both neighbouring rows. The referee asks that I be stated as 1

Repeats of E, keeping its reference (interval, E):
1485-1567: 11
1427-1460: -4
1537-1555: 40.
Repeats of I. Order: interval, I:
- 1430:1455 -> 3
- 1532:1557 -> 2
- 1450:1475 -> 2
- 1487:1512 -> 3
